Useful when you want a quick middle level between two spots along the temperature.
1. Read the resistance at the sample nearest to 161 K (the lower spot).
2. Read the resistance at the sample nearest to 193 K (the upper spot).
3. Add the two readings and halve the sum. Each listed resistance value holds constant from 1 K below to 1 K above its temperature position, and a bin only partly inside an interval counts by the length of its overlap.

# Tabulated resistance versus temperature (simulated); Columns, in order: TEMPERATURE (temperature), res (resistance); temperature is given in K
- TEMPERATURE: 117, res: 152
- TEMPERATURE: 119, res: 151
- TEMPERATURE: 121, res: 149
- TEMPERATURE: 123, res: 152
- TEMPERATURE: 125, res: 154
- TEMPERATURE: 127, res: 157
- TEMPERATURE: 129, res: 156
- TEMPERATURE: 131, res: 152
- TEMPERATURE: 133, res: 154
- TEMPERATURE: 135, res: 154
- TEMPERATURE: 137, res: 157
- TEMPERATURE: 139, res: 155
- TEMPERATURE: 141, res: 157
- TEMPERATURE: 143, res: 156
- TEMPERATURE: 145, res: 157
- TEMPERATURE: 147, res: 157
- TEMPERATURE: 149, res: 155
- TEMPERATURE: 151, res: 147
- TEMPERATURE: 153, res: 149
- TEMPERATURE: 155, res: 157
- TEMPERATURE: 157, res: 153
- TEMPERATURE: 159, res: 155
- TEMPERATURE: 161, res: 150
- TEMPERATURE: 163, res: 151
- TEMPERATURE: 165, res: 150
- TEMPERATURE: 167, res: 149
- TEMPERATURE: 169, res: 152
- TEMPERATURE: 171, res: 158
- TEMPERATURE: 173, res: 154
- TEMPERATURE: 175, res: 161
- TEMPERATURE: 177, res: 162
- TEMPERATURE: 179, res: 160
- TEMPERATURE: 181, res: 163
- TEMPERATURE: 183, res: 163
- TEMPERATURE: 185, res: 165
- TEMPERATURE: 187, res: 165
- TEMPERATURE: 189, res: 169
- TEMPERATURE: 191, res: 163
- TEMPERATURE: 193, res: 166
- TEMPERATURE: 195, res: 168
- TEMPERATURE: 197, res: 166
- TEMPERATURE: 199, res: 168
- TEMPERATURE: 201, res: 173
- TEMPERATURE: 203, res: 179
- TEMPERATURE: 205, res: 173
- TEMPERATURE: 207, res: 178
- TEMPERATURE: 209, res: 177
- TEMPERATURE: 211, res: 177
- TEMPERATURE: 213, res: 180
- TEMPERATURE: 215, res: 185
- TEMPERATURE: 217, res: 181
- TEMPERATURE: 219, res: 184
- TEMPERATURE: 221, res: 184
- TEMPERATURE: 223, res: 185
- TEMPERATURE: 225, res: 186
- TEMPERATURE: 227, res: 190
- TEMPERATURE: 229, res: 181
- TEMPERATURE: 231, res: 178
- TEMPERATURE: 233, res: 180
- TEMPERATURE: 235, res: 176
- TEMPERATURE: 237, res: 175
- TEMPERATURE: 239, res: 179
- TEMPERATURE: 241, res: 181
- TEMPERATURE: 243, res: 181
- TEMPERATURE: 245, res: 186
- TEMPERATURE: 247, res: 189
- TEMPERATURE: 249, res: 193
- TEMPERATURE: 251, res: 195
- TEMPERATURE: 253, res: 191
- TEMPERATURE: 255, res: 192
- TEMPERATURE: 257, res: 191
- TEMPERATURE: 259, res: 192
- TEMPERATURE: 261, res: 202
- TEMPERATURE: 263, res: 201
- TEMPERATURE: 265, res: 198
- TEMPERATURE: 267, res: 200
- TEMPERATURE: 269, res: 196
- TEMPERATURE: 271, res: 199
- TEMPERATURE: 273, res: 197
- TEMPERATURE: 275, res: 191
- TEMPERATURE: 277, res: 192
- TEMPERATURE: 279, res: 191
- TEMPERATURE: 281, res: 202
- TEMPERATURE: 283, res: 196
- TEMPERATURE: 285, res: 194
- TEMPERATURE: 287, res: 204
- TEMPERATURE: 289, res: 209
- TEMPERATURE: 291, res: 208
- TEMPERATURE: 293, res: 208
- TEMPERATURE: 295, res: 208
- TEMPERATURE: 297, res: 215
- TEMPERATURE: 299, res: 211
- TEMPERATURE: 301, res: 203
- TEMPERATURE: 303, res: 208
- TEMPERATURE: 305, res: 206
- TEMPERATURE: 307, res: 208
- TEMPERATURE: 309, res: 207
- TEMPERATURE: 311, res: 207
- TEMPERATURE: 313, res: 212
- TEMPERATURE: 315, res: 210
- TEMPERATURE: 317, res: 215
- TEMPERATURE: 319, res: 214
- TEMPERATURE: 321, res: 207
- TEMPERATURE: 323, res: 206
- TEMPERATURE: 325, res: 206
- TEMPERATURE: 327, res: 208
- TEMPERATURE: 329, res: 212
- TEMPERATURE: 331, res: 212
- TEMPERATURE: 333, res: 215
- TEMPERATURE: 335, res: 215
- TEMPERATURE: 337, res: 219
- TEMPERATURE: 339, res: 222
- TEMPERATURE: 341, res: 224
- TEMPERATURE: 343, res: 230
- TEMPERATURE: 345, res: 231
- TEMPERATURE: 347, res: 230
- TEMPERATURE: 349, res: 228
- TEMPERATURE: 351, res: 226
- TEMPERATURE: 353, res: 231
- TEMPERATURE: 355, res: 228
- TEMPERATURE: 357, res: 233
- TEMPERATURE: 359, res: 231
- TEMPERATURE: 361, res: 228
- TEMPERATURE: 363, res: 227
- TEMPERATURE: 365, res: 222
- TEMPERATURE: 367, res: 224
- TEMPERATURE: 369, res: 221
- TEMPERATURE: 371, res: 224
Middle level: 158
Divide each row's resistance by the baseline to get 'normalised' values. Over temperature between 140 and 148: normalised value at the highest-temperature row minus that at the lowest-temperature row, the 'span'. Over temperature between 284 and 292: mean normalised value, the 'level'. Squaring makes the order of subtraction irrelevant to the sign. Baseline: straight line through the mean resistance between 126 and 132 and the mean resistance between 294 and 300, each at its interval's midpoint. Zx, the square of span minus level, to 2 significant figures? 0.98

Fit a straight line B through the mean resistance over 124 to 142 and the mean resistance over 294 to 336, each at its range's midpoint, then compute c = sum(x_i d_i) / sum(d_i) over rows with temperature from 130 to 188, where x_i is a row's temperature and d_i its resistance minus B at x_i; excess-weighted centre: 165.0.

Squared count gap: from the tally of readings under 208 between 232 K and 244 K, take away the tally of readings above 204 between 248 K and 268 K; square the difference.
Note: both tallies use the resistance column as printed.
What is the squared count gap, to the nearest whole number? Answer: 36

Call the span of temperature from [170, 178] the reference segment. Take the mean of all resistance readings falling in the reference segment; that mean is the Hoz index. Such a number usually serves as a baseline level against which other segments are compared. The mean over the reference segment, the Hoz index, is 159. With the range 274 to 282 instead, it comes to 194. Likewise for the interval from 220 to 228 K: 186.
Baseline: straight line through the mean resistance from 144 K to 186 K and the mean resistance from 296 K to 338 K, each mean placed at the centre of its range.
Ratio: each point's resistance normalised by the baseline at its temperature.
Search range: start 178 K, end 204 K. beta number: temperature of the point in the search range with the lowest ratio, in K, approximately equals 191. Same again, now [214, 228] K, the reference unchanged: 217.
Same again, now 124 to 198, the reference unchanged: 167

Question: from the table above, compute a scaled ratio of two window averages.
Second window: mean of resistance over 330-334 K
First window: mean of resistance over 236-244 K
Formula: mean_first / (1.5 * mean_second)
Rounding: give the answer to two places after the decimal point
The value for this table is 0.56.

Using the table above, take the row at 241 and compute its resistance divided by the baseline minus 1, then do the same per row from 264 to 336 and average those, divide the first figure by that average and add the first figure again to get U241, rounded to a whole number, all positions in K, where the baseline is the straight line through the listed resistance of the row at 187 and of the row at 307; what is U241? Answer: 26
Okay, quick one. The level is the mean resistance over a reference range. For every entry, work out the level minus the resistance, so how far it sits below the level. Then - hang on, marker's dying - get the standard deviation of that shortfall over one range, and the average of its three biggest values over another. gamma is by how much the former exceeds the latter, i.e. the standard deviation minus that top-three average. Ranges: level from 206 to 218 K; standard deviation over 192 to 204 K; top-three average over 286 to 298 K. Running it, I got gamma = 32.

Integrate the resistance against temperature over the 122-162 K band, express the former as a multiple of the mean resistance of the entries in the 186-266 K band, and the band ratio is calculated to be 34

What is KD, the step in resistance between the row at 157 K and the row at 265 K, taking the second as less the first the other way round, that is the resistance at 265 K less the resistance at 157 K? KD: 45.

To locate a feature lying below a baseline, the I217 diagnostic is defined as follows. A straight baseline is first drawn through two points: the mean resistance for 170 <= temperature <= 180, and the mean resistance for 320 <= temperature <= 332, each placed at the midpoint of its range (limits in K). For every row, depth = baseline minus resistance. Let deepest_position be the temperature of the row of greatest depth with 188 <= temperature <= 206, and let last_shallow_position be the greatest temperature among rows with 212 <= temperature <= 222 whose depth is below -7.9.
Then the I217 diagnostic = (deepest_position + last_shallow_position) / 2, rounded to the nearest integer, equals 206 K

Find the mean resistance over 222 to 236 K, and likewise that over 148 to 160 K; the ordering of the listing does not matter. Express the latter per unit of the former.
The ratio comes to 0.84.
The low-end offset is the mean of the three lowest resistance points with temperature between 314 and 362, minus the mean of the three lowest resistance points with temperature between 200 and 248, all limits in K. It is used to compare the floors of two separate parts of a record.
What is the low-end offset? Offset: 33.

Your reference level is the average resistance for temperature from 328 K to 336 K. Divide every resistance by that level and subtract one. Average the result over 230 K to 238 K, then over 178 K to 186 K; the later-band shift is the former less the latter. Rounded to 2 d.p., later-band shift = 0.07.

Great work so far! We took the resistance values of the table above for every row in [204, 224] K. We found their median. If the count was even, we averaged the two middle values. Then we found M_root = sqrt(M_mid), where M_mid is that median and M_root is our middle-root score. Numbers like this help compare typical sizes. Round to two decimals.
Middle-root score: 13.44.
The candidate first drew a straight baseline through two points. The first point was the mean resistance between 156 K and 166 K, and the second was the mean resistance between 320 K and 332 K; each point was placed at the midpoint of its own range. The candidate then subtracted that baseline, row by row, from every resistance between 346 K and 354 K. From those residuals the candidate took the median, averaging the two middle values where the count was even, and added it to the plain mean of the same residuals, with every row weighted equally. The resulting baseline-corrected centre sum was 24.4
